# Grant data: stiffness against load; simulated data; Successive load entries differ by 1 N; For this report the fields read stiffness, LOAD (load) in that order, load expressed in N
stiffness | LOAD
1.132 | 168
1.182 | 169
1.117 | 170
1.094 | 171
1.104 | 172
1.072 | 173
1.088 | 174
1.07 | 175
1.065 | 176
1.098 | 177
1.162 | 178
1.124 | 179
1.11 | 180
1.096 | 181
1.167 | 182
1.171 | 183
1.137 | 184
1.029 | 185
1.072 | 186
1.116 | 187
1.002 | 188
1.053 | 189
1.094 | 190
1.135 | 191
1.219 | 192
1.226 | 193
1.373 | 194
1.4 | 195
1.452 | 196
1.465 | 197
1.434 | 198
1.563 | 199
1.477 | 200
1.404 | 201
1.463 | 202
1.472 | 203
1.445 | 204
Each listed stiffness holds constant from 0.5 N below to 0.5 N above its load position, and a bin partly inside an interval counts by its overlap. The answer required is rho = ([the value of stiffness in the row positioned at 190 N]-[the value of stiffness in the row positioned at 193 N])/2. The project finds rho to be -0.07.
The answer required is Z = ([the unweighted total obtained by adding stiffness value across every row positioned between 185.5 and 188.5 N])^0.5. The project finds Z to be 1.79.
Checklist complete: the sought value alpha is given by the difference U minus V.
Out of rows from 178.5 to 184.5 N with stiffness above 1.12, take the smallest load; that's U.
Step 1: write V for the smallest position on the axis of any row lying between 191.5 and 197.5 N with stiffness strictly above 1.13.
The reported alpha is -13 N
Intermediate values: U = 179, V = 192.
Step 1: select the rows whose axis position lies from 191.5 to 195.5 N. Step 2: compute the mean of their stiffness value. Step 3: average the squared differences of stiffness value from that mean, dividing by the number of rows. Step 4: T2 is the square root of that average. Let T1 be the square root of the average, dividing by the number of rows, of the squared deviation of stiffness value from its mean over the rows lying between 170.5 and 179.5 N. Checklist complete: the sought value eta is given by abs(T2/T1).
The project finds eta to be 2.9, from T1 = 0.03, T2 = 0.083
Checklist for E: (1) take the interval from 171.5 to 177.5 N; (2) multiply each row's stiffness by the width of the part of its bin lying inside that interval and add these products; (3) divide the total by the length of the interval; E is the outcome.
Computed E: 1.08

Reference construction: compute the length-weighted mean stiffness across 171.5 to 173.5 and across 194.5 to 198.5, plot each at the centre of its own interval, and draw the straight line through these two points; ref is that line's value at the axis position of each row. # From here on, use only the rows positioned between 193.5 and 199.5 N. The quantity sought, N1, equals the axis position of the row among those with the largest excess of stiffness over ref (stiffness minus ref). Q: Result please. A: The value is 199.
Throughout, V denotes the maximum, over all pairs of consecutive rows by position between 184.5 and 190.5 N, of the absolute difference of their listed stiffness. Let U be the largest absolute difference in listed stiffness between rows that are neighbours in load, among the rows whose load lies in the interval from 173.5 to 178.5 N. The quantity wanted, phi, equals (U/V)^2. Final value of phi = 0.3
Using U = 0.06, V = 0.11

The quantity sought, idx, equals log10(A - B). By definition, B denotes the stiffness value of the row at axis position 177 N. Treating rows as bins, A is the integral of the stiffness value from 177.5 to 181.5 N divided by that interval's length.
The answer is -1.6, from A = 1.12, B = 1.098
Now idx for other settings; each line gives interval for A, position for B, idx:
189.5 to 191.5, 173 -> -1.4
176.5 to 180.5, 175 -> -1.3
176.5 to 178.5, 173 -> -1.2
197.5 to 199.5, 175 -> -0.4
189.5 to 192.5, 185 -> -0.9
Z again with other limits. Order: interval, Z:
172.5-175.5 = 1.80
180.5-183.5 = 1.85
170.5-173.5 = 1.81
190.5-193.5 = 1.89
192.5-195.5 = 2.00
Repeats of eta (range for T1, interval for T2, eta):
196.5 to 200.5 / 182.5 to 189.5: 1.2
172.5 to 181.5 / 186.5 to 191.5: 1.6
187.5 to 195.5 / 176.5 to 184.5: 0.2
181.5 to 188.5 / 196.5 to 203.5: 0.7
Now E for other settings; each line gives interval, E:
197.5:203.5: 1.47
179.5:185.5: 1.12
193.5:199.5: 1.45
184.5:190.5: 1.06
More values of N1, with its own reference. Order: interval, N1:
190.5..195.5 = 195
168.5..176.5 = 169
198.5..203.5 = 199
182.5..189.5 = 183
